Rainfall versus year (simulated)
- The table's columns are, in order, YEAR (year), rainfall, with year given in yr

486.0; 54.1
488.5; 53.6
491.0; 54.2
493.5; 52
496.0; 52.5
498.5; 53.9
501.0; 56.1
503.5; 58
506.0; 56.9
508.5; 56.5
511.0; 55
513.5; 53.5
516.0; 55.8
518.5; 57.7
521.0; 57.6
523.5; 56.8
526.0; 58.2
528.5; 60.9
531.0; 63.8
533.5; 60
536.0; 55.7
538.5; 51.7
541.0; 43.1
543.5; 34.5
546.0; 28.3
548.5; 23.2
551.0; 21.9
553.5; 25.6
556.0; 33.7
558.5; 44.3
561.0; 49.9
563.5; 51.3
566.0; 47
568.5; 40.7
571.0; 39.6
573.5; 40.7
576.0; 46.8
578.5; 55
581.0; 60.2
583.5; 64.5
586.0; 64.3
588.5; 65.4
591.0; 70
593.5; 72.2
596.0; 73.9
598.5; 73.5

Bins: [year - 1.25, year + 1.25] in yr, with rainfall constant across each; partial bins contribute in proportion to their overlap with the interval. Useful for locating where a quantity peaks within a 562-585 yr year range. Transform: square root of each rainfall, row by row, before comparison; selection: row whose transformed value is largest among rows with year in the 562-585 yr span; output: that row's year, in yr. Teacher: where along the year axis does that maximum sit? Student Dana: 583.5 yr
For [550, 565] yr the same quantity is 563.5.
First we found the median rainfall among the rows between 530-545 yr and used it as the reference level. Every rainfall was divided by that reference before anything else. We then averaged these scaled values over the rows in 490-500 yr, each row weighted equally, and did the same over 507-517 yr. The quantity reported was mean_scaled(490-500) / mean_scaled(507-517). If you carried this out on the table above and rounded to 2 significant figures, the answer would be 0.96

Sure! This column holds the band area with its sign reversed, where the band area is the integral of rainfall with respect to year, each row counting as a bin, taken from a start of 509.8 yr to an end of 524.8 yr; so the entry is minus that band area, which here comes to -841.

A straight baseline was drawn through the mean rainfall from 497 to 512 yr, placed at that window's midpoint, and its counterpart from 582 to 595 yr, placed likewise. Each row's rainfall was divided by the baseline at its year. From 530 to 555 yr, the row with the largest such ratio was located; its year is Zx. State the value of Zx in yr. 531.0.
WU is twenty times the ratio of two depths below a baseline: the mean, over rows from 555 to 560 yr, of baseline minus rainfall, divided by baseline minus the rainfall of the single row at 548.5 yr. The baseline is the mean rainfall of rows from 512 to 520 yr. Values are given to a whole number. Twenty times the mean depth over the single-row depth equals 10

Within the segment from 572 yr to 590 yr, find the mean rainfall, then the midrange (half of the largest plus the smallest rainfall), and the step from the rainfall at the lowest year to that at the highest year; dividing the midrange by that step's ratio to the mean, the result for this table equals 122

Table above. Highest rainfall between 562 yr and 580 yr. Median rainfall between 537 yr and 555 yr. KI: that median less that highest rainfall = -27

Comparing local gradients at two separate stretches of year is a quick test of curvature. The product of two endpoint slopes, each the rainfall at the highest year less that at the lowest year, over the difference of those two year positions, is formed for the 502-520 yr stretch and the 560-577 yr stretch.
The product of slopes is 0.0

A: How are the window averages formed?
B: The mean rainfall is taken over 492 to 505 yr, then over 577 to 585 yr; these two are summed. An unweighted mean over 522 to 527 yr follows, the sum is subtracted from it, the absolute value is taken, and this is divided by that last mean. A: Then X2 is 0.99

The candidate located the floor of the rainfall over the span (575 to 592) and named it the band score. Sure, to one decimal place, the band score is 46.8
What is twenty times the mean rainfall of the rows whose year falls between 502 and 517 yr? 1119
